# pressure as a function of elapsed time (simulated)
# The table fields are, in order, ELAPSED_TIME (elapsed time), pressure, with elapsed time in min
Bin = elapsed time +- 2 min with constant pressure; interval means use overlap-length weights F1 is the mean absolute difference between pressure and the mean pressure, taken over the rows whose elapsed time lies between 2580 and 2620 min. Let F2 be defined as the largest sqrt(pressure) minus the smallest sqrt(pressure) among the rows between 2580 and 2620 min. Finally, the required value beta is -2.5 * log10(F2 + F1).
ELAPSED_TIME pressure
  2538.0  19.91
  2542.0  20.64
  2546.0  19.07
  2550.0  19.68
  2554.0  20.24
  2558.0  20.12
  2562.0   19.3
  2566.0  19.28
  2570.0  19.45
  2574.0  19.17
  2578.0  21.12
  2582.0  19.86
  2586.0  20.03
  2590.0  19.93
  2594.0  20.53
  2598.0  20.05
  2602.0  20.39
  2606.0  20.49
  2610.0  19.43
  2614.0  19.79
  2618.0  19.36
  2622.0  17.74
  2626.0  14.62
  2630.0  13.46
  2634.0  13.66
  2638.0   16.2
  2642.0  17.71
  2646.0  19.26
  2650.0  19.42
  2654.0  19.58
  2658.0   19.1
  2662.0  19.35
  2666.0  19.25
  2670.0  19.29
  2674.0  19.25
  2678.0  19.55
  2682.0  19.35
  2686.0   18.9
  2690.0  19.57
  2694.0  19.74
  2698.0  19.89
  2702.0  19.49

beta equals 0.9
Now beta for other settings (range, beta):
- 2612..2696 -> -0.9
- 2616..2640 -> -1.1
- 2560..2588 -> 0.3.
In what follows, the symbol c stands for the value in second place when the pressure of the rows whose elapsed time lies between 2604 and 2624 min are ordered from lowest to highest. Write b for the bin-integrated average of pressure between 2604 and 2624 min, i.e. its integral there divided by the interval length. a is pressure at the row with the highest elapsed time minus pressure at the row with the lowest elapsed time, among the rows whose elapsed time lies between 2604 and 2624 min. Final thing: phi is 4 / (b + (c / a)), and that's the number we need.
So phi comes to 0.32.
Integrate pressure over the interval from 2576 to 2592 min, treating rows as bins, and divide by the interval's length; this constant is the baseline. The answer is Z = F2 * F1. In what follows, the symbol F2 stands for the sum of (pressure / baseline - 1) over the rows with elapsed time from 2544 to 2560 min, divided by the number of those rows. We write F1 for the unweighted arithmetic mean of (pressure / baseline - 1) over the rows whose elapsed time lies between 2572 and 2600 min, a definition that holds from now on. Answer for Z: 0.0002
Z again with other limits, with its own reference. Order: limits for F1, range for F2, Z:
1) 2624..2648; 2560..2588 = 0.0053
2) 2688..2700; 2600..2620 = 0.0004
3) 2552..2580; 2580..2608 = 0.0001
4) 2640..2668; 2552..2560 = 0.0002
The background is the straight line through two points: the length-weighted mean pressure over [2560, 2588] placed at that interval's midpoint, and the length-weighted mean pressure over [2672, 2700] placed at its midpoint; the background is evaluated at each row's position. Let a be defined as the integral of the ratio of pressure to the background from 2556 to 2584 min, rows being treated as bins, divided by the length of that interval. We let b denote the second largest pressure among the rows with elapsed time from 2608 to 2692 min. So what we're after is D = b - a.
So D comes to 18.6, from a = 1.00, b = 19.58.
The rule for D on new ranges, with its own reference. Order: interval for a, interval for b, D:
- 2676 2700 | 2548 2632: 19.5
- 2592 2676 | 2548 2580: 19.3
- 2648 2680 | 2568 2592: 19.0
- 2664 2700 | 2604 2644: 18.8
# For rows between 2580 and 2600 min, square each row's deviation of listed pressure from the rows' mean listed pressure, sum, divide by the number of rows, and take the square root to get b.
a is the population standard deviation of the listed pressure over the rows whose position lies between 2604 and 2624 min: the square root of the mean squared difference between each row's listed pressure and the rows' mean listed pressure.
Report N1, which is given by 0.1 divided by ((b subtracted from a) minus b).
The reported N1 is 0.230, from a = 0.9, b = 0.24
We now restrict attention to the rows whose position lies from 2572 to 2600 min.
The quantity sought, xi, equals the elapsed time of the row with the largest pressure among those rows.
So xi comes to 2578.0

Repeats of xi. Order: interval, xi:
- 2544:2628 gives 2578.0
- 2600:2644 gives 2606.0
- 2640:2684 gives 2654.0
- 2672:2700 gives 2698.0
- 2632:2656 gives 2654.0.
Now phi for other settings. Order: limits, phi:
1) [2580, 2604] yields 0.07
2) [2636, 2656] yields 0.17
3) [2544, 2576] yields 0.02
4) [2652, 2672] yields -0.08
